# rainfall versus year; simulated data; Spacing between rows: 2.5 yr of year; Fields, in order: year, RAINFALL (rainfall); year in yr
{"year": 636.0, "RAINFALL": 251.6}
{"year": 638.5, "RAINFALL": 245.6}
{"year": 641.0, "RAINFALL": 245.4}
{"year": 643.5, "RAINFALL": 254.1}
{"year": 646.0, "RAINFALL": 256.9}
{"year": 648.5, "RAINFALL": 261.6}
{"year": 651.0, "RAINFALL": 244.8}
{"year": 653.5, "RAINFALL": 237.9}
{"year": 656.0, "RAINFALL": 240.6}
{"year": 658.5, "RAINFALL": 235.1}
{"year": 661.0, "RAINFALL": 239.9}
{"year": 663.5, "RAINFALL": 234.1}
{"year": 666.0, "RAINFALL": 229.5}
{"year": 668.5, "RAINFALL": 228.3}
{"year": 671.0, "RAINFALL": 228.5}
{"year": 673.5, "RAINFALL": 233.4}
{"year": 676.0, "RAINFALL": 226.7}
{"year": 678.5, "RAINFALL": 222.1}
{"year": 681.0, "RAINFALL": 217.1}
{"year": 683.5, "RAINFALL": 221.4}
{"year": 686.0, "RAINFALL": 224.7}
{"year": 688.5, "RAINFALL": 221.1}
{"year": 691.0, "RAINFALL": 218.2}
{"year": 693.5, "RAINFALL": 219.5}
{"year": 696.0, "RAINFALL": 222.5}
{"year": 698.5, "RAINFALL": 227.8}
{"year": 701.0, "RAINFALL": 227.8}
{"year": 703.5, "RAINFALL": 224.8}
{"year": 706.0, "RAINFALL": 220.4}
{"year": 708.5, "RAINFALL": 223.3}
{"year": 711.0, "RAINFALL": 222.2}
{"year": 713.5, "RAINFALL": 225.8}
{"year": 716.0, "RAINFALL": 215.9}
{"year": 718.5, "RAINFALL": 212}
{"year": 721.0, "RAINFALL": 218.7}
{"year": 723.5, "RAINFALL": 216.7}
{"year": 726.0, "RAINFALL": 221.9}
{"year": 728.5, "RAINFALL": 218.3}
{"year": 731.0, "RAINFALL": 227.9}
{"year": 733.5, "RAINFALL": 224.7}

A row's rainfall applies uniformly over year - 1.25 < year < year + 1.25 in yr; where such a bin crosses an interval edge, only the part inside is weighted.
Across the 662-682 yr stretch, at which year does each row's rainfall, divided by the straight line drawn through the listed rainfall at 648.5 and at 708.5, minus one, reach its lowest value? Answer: 681.0 yr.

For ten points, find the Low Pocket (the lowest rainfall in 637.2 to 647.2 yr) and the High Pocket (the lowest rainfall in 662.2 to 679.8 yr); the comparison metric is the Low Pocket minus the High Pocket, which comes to 23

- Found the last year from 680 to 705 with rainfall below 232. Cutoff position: 703.5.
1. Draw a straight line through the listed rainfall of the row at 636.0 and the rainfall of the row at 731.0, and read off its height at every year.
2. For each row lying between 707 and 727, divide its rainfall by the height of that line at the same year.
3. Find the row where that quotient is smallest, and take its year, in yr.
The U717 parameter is 718.5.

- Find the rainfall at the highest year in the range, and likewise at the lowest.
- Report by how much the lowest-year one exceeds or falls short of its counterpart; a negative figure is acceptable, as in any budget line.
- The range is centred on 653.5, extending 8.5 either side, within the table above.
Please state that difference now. 17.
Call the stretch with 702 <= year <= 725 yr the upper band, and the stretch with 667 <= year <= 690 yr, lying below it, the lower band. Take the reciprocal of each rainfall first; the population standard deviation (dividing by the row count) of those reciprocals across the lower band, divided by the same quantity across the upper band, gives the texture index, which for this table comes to 1.0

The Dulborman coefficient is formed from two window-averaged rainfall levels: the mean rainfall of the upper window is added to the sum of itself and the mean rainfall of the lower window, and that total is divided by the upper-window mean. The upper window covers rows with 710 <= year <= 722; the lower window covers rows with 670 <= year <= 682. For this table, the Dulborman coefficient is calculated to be 3.03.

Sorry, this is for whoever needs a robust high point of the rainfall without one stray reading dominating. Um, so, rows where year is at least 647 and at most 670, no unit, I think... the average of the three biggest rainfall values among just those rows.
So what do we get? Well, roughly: 249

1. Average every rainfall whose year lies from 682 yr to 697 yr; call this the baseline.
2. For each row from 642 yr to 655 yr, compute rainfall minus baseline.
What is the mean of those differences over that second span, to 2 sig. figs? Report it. 30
